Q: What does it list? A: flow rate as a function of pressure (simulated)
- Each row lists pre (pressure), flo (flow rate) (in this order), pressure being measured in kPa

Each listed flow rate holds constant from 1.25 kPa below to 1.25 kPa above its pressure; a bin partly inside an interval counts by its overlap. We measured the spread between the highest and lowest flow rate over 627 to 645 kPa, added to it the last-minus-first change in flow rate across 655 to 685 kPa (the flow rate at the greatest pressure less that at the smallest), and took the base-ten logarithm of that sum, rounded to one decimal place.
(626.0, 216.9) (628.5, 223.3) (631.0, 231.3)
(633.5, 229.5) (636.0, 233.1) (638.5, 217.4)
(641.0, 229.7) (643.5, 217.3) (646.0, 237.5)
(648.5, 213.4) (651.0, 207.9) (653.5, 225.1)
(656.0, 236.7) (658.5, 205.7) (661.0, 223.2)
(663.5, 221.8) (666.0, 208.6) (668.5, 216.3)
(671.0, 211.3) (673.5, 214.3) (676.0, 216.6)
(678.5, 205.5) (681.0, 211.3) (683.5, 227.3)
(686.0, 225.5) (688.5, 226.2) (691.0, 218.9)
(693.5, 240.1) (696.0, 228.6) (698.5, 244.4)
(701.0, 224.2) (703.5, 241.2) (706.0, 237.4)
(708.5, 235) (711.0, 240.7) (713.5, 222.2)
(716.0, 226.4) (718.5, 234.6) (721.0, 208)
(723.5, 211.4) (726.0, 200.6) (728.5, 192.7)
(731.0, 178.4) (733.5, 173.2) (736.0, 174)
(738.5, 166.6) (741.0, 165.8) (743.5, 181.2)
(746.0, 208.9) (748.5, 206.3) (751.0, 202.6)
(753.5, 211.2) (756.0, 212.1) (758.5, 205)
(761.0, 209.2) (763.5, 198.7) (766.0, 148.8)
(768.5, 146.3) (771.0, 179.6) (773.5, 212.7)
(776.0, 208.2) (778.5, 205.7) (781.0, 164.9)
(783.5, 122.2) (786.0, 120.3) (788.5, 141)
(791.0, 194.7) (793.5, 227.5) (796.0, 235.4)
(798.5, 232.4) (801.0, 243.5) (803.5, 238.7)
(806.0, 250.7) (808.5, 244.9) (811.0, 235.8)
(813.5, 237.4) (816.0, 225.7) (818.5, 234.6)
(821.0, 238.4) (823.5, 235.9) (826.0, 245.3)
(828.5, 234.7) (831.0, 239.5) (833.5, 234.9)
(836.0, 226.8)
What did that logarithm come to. 0.8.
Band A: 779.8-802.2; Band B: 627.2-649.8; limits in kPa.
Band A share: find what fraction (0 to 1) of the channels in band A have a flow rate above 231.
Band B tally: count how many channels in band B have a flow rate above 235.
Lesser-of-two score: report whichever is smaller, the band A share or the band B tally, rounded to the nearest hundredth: 0.33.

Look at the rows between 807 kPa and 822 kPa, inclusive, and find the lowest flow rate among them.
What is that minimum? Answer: 225.7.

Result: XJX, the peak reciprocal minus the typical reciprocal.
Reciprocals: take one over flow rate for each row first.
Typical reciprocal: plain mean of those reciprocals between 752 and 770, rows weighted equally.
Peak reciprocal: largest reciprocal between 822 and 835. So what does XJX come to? -0.0011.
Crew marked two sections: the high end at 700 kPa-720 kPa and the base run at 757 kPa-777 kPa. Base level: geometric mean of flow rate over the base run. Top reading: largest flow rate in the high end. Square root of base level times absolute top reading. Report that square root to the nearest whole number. 212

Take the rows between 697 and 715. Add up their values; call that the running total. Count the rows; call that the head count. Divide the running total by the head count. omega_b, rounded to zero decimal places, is 235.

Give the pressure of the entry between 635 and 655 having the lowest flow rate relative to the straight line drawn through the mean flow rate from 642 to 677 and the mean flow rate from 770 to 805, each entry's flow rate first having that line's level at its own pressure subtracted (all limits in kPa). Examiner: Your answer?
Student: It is 651.0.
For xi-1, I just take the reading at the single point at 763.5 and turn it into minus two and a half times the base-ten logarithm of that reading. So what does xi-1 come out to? -5.75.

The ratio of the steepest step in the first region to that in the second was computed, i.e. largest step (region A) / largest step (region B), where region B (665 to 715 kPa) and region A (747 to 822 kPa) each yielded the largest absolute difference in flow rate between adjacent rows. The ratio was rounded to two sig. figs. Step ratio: 2.5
